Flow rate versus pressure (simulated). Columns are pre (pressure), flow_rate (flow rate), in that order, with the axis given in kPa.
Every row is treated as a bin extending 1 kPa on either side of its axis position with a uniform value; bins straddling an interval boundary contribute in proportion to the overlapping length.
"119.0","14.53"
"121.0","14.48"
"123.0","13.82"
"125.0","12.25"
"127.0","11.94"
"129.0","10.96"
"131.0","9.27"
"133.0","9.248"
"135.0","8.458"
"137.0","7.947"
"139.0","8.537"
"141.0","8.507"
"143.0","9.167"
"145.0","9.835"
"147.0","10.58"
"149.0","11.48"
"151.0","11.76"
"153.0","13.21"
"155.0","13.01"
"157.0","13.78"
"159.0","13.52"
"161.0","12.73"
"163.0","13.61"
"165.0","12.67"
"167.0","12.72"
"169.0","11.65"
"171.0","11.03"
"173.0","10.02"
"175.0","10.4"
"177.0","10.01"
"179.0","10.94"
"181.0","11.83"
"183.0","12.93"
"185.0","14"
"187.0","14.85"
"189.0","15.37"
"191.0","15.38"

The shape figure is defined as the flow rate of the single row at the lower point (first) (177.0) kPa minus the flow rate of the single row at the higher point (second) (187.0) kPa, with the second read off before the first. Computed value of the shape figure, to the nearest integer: -5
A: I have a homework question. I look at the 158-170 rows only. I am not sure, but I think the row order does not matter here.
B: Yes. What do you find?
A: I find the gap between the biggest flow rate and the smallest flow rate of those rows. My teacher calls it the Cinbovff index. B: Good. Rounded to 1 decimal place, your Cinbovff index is 2.0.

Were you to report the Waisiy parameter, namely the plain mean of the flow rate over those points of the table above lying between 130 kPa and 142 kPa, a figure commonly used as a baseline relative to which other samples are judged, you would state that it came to 8.7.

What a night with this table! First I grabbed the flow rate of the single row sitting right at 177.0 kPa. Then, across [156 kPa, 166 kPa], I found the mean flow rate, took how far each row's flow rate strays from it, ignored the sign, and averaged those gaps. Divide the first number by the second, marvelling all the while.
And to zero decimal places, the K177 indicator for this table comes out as 22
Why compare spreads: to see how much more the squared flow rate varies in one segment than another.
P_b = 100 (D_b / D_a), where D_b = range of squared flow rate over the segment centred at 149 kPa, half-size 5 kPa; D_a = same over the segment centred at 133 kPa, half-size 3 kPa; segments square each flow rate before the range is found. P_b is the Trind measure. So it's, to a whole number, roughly 540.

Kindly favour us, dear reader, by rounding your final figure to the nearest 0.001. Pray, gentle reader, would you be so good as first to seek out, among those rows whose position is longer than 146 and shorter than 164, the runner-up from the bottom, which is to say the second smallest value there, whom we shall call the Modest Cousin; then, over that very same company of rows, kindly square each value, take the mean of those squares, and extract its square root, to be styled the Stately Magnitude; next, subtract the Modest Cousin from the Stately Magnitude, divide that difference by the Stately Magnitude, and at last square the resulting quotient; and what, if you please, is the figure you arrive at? 0.009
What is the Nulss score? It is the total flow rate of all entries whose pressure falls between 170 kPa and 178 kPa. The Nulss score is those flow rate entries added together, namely 41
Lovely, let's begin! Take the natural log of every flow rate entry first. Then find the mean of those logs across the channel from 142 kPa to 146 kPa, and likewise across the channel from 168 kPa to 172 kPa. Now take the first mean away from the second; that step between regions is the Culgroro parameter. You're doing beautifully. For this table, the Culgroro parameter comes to 0.18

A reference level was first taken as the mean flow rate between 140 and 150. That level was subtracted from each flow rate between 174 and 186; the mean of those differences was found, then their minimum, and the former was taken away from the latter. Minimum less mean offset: -1.7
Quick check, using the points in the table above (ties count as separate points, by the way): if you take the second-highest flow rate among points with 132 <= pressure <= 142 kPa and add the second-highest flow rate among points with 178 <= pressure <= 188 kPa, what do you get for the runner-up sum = 23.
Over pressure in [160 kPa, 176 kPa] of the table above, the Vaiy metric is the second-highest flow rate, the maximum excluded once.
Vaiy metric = 12.73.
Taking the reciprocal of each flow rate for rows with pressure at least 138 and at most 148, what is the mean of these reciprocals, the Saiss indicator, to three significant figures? 0.108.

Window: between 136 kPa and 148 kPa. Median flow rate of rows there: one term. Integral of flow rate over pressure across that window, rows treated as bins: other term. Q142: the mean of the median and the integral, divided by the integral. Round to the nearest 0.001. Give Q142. 0.541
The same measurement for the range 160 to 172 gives 0.543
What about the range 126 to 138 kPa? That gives 0.540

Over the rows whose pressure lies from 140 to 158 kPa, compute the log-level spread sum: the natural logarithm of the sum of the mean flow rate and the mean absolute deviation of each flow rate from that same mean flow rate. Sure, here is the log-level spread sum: 2.55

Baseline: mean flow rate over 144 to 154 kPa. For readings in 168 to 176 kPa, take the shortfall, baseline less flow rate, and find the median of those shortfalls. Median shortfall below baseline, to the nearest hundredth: 0.66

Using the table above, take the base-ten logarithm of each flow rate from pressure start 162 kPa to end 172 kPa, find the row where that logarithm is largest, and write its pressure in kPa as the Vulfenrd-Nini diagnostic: 163.0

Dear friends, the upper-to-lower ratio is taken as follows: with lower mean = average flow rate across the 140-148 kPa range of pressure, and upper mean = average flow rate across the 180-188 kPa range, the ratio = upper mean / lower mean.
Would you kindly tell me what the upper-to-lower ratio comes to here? 1.4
